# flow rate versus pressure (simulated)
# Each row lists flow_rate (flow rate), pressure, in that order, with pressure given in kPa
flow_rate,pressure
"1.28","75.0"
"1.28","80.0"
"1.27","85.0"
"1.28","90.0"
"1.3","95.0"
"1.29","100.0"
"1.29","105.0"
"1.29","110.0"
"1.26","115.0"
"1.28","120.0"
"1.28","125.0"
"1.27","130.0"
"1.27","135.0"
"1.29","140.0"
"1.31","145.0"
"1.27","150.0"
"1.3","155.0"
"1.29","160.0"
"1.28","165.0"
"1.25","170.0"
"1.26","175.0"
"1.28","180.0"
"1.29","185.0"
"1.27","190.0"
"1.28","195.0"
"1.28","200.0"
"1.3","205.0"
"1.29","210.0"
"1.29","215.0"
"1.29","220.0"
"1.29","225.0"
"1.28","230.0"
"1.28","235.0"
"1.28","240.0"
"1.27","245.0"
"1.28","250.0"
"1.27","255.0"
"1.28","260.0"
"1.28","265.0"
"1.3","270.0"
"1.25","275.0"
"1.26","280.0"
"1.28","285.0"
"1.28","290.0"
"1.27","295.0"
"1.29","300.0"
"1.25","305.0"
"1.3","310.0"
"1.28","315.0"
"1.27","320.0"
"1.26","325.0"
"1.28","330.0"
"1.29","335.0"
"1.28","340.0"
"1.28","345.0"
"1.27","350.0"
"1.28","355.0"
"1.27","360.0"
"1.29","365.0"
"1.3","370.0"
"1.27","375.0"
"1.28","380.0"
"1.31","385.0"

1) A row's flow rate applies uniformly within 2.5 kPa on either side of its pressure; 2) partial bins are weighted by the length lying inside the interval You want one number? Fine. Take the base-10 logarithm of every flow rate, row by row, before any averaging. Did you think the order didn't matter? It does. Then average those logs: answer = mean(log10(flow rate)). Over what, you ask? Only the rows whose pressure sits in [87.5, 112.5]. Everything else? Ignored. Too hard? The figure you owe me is 0.1106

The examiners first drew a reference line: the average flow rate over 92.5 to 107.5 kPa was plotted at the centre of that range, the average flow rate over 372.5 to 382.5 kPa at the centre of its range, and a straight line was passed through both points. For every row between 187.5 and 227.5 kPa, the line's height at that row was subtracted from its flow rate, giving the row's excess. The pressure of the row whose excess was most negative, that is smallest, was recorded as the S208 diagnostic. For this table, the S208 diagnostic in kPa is 190.0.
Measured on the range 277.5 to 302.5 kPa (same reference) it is 280.0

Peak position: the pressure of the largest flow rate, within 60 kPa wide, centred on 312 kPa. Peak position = 310.0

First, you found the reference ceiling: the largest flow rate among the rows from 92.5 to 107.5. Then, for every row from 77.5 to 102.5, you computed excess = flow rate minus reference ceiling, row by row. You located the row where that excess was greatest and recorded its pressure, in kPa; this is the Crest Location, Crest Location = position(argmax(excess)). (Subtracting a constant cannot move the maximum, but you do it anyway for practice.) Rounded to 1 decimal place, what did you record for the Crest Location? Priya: 95.0 kPa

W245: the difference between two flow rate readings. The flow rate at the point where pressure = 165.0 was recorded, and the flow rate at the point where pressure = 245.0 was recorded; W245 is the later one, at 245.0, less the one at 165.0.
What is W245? -0.010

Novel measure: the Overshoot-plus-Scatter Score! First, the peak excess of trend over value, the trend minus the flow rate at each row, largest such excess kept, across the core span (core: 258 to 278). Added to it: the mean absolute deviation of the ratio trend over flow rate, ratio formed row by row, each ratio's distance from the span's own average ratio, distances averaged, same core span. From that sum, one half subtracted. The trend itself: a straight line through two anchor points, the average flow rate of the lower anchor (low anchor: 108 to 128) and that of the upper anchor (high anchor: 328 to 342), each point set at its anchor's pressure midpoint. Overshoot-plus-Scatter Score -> -0.457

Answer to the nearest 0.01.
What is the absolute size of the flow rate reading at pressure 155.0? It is 1.30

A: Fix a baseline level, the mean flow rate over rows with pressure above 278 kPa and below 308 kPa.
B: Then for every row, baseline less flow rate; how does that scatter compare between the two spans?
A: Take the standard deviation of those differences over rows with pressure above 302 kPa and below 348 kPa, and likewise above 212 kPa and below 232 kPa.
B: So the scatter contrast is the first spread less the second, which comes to 0.010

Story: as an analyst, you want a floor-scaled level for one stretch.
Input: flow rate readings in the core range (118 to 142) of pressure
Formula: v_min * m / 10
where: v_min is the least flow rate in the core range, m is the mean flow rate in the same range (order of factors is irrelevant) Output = 0.1623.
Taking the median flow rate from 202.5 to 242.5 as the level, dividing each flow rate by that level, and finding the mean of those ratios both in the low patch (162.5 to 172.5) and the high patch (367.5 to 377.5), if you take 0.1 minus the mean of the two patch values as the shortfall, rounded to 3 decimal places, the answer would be -0.888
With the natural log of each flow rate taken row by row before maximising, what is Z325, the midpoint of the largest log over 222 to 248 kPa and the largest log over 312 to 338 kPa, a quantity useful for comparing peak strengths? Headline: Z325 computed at 0.255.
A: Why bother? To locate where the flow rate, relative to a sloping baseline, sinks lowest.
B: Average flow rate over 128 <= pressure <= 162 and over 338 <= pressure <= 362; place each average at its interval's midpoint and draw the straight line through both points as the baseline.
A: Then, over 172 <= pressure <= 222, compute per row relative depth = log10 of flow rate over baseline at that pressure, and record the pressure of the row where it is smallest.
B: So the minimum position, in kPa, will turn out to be 175.0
